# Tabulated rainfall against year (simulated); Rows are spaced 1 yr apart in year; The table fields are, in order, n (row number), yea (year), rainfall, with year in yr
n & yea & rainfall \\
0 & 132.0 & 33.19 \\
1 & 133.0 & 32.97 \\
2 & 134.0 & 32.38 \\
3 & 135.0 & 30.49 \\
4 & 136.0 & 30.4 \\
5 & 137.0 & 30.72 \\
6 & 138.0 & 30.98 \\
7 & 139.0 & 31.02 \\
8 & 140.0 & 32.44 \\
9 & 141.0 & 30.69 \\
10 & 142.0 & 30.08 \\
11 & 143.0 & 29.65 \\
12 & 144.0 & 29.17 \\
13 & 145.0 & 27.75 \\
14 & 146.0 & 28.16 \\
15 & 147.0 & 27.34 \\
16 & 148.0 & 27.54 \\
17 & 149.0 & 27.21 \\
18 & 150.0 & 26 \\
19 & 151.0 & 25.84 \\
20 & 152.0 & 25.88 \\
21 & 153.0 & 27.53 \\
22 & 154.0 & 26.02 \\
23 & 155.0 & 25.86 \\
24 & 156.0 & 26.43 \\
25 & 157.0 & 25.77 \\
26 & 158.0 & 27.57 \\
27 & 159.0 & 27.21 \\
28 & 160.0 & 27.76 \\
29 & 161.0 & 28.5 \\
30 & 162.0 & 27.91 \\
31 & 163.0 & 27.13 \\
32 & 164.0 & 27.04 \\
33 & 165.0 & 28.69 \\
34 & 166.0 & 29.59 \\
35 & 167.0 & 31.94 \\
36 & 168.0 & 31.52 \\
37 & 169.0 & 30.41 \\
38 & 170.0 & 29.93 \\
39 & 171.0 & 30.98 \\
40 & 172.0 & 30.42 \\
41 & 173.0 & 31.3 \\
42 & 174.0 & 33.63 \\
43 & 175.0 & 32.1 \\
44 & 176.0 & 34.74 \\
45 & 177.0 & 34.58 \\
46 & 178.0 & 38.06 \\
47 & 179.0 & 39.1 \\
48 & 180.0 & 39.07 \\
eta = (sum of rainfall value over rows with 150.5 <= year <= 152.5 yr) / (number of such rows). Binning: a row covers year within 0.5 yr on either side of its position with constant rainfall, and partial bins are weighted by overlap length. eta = 25.9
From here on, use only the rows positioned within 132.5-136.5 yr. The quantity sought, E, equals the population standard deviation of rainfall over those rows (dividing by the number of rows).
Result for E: 1.13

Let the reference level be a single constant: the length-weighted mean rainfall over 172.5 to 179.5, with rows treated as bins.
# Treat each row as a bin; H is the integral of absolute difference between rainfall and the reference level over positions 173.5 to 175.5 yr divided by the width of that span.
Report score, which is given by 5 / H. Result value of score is 2.6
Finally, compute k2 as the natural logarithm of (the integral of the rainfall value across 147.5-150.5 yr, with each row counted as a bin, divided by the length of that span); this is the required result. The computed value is 3.29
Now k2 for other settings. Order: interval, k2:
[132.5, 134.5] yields 3.49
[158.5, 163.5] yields 3.32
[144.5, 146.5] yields 3.33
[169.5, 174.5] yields 3.44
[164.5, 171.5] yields 3.42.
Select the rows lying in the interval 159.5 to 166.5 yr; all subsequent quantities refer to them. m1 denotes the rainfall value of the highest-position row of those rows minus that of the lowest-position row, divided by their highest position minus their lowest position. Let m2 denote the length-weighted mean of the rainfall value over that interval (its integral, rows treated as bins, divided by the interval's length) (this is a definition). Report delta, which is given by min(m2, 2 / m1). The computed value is 7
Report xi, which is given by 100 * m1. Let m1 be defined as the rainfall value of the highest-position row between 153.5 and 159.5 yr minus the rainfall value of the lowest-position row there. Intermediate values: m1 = 1.2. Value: 119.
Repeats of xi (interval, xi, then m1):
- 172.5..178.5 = 676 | 6.8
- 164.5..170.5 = 124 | 1.2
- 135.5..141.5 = 29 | 0.3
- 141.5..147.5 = -274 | -2.7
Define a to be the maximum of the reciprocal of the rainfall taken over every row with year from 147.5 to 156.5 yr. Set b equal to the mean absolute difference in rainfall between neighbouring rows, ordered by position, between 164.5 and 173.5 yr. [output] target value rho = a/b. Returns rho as 0.0399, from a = 0.0387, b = 0.97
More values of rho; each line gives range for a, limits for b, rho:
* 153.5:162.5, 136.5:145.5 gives 0.0484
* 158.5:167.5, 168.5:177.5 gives 0.0307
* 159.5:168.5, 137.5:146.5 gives 0.0451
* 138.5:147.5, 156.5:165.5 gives 0.0446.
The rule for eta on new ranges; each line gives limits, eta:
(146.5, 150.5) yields 27.0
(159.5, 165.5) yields 27.8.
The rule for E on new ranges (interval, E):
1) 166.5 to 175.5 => 1.06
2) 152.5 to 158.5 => 0.75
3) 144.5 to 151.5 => 0.81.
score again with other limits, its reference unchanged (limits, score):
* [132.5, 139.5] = 1.4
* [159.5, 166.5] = 0.7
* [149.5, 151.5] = 0.6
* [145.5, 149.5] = 0.7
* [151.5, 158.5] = 0.6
